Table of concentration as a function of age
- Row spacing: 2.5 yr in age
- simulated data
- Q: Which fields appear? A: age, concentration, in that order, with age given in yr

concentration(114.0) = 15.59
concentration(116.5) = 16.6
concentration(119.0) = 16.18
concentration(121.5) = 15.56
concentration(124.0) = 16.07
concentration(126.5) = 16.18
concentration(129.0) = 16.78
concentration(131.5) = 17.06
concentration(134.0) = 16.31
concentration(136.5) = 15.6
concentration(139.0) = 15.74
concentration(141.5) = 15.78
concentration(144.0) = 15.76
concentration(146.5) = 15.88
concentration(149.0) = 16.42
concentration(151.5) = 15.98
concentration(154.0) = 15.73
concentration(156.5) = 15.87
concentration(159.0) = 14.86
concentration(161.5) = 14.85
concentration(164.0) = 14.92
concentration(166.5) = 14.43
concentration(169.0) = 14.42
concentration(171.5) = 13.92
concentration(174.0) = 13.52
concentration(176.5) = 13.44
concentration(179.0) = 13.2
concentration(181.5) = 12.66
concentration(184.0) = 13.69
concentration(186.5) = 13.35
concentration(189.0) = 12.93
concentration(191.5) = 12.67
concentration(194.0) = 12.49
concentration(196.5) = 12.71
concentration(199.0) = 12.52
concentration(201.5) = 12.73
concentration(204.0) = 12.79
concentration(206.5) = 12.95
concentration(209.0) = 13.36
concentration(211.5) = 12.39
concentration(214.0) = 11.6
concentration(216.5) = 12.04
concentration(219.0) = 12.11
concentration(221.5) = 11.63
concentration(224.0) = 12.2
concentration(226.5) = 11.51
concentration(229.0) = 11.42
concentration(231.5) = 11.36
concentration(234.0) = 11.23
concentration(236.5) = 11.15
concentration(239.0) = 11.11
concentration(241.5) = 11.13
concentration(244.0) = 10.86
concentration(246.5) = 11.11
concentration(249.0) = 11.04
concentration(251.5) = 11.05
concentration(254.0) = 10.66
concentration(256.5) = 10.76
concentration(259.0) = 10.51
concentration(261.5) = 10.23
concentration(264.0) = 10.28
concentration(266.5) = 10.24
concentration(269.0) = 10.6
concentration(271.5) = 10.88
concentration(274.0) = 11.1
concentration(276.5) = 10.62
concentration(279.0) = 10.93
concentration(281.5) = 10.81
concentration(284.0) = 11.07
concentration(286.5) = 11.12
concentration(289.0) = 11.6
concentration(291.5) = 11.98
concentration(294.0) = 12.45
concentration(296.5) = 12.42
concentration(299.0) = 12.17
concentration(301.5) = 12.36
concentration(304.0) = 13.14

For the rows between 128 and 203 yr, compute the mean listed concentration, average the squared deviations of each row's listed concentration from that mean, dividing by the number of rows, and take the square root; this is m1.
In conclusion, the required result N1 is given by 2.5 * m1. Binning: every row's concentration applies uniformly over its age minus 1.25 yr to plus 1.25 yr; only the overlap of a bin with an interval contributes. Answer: 3.6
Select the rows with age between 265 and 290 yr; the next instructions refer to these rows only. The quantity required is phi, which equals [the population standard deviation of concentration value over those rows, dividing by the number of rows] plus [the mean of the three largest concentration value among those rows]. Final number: 11.6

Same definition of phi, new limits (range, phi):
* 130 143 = 16.9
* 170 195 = 14.2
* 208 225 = 13.2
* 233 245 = 11.3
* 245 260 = 11.3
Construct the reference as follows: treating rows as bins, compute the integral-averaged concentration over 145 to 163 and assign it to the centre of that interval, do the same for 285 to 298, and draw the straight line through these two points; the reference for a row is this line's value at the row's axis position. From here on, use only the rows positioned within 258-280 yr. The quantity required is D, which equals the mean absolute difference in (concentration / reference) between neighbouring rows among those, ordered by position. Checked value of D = 0.022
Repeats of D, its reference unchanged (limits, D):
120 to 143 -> 0.026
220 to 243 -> 0.014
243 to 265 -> 0.014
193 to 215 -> 0.028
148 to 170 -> 0.019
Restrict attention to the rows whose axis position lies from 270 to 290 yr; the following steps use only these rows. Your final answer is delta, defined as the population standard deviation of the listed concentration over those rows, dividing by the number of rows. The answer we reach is 0.27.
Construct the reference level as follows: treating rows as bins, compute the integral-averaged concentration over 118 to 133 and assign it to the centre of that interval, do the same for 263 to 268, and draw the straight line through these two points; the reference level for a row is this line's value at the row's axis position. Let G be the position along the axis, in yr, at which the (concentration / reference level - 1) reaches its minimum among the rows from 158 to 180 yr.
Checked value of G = 179.0 yr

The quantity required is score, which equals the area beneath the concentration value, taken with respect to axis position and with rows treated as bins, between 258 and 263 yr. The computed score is 52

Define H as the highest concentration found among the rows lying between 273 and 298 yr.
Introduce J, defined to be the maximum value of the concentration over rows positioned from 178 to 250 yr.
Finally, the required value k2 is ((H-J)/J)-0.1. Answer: -0.19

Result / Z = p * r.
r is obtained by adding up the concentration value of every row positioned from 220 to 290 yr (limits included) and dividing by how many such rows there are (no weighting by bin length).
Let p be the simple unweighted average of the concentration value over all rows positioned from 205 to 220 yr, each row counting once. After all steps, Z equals 137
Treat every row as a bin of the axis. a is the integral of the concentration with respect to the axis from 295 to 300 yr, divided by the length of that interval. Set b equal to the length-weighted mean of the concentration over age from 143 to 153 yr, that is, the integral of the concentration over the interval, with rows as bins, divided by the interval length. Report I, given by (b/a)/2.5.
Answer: 0.52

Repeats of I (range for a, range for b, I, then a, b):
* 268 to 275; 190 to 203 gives 0.47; 10.9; 12.6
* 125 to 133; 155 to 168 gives 0.36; 16.6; 15.0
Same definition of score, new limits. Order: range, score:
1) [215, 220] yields 60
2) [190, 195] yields 63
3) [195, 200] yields 63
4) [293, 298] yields 62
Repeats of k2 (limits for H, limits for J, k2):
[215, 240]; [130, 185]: -0.38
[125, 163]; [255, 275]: 0.44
